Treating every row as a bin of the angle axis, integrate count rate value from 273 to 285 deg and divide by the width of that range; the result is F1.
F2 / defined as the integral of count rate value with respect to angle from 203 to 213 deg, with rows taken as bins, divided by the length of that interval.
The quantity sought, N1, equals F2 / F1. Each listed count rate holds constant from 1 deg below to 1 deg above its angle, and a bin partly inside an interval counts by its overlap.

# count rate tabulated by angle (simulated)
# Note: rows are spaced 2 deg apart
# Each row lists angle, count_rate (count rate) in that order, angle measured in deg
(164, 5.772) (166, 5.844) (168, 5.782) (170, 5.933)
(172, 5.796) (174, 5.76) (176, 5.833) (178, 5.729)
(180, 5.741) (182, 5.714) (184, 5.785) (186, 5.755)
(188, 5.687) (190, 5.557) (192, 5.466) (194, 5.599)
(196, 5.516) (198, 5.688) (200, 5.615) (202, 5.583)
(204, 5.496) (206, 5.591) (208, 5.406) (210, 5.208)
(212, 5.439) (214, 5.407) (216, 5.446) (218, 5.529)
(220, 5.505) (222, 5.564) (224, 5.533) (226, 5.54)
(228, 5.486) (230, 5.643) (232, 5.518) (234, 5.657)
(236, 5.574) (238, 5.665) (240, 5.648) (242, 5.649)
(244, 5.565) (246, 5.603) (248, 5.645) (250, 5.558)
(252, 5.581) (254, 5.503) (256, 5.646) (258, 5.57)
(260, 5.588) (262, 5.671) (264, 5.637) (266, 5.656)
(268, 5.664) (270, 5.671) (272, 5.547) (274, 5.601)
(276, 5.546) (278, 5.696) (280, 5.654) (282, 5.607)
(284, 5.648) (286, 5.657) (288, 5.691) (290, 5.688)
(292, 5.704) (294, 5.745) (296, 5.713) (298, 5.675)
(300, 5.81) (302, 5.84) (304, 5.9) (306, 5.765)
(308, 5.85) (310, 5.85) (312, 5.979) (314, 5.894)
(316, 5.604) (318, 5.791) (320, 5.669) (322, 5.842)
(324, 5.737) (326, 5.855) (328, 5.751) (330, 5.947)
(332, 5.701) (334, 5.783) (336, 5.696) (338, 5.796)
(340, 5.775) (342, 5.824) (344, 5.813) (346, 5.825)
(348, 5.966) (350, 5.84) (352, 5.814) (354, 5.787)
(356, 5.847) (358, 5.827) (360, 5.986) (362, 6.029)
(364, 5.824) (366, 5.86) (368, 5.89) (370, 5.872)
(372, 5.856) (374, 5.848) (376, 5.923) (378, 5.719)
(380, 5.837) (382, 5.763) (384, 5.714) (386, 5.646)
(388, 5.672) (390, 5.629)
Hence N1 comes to 0.965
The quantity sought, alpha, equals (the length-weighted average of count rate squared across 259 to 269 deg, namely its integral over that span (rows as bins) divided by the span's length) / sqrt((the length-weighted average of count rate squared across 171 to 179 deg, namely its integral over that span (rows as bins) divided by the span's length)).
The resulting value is 5.51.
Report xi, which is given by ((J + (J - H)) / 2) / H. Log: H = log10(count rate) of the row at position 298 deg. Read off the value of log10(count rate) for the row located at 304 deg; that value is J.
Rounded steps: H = 0.754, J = 0.771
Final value 0.522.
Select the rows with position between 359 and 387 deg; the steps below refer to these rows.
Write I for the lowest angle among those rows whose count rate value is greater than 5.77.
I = 360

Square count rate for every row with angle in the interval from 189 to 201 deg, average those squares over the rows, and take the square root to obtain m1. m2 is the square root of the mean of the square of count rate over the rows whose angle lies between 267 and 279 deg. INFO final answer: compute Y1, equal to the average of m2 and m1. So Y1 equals 5.60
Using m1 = 5.57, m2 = 5.62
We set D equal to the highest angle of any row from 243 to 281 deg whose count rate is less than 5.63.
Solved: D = 276 deg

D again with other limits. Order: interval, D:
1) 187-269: 260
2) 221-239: 236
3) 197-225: 224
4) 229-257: 254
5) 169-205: 204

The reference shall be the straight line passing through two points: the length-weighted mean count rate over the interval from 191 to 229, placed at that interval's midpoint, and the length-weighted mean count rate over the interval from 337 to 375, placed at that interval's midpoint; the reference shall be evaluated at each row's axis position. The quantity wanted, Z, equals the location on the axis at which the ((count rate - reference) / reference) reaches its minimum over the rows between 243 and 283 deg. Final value 276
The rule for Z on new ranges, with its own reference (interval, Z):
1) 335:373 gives 336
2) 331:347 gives 336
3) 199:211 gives 210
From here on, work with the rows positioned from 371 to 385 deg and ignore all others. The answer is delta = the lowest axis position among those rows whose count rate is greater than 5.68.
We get 372 deg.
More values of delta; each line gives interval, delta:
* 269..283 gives 278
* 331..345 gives 332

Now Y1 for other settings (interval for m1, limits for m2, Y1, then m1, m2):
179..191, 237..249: 5.67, 5.71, 5.63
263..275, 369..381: 5.74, 5.63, 5.84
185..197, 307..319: 5.71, 5.60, 5.83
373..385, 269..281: 5.71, 5.80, 5.62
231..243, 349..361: 5.73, 5.62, 5.85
